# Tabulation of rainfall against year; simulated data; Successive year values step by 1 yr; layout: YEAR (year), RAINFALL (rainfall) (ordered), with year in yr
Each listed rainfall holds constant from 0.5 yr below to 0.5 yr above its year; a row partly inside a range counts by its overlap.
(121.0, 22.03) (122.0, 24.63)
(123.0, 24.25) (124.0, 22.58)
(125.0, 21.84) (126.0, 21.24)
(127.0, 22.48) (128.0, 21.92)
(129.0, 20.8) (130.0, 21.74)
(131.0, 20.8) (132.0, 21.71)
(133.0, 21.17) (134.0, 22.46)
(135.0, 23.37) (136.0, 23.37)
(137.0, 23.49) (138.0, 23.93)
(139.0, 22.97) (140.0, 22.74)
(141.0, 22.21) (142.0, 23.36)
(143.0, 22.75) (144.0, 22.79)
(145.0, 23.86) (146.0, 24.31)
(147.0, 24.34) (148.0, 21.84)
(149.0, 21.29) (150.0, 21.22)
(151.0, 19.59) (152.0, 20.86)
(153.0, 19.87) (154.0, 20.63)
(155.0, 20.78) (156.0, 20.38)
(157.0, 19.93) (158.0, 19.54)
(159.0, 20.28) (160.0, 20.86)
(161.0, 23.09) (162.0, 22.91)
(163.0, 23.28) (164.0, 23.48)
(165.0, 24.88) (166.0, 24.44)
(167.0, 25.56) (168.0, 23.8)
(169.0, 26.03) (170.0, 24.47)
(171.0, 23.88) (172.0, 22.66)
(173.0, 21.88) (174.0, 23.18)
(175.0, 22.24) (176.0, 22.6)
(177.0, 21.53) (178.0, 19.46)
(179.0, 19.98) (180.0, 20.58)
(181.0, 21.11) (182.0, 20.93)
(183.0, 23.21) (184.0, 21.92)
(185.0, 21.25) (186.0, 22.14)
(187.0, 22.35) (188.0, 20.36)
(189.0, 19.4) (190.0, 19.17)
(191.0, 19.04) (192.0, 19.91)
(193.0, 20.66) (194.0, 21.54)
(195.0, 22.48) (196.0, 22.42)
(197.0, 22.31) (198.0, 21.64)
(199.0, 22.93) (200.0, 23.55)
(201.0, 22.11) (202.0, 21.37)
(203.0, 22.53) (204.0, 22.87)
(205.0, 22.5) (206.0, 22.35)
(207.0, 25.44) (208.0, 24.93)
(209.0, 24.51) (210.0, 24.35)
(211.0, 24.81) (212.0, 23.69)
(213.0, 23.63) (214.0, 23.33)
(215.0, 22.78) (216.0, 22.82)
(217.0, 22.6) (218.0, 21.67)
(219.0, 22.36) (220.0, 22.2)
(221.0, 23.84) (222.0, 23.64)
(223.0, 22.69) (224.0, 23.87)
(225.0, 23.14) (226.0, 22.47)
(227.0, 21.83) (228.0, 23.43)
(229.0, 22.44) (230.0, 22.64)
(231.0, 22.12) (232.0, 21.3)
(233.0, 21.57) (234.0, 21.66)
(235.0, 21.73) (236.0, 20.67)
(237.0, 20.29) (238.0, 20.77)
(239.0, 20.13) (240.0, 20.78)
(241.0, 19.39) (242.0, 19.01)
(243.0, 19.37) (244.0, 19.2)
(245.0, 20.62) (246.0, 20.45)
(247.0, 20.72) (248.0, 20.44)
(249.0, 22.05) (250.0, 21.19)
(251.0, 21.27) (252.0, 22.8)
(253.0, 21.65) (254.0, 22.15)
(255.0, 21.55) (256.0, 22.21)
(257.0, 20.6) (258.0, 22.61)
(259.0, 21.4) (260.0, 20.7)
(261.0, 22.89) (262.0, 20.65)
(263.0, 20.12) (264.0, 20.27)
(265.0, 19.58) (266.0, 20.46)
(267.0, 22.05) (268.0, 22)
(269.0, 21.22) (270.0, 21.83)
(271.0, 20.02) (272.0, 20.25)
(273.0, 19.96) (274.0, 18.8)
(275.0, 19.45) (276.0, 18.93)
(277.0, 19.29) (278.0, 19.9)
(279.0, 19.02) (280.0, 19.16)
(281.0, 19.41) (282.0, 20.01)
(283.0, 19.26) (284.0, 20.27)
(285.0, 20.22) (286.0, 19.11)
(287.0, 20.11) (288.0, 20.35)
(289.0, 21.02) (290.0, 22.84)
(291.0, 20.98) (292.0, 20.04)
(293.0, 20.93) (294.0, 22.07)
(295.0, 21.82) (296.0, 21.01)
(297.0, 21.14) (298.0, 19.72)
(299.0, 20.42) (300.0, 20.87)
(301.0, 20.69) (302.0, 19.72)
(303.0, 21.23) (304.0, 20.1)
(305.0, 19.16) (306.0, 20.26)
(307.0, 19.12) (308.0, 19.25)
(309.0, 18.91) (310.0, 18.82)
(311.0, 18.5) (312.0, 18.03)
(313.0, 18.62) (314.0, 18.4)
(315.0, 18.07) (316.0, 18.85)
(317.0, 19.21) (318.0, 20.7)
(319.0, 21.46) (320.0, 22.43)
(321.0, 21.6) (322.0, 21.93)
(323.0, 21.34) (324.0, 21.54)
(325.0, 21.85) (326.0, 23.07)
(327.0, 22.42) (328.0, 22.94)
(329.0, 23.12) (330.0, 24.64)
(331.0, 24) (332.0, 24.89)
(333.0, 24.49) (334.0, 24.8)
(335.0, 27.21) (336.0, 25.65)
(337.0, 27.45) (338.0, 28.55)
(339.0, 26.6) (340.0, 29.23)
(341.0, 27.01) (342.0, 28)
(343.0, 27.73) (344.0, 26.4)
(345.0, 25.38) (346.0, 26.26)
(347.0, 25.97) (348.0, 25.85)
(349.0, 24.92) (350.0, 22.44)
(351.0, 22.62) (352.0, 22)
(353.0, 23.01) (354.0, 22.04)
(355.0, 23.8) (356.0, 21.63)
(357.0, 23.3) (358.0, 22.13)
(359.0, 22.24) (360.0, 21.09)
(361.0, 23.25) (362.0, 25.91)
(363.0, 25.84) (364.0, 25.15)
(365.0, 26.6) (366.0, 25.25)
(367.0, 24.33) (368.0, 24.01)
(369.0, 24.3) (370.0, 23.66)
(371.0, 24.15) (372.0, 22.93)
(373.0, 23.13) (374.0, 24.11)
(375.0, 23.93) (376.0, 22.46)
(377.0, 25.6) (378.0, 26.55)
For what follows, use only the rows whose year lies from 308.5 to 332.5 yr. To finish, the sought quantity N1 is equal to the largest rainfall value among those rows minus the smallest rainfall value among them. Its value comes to 6.9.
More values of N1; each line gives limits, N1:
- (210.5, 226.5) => 3.1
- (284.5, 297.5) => 3.7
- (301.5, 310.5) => 2.4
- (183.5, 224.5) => 6.4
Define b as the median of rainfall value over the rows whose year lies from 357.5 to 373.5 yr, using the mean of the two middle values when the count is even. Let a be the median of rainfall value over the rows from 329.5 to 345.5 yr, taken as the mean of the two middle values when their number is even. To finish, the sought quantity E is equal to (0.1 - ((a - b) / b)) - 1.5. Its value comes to -1.50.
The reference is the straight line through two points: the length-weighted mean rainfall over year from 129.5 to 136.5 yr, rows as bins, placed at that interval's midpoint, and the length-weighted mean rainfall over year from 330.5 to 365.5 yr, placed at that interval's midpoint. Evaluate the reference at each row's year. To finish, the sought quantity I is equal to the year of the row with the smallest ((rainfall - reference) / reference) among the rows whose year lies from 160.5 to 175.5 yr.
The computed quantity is 173.0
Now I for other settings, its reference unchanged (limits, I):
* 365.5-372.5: 372.0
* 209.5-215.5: 215.0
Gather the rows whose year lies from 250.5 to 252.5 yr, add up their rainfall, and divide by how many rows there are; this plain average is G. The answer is 22.0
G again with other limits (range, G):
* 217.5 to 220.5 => 22.1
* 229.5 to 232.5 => 22.0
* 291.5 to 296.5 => 21.2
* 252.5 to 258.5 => 21.8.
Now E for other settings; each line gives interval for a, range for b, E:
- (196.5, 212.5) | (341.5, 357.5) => -1.34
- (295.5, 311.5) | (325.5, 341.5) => -1.20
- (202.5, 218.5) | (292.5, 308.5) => -1.52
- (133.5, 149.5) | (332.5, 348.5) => -1.27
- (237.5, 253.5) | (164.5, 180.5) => -1.30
